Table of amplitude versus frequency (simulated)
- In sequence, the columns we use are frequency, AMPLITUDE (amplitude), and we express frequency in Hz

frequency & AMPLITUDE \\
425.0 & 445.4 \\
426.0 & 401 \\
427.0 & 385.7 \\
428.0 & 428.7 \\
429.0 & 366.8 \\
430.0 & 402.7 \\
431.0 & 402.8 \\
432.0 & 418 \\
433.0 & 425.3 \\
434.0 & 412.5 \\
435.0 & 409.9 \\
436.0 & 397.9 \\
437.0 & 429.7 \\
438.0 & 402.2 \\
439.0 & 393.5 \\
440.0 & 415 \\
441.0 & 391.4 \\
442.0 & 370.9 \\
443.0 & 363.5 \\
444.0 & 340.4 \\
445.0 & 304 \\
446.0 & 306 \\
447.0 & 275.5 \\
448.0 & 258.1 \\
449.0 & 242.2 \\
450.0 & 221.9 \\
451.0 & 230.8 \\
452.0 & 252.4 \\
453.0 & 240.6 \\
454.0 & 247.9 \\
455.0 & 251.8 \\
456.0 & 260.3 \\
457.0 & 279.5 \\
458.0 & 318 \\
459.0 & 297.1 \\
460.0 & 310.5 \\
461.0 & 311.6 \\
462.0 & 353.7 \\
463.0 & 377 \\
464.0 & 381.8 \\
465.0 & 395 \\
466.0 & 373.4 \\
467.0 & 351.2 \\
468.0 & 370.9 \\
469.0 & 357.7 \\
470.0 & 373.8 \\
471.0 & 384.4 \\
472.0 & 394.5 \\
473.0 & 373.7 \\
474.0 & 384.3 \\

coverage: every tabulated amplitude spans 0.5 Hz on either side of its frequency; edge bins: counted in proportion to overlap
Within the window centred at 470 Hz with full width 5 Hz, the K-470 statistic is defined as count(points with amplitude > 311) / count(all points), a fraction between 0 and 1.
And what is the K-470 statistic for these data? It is 1.0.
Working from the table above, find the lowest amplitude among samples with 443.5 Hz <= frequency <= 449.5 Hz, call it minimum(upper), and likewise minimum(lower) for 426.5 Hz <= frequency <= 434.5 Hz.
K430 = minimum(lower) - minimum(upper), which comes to 125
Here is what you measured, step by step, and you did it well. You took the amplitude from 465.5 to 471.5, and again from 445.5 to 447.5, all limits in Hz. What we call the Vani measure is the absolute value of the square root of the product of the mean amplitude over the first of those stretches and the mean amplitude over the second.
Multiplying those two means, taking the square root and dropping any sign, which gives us 327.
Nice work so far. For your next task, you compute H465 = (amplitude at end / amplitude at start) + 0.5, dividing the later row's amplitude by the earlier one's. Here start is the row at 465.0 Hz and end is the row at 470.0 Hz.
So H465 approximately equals 1.4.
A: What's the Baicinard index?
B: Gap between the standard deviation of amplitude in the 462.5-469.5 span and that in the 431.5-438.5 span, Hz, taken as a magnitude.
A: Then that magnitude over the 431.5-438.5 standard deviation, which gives 0.26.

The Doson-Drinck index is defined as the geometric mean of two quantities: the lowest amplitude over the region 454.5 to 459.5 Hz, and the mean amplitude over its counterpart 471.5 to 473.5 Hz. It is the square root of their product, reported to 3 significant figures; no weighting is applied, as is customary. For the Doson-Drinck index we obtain 311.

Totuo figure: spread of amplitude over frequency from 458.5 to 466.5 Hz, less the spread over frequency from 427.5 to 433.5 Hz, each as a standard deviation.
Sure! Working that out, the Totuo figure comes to 15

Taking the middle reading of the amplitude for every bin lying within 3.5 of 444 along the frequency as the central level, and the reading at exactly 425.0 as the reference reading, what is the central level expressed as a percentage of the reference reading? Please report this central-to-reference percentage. 76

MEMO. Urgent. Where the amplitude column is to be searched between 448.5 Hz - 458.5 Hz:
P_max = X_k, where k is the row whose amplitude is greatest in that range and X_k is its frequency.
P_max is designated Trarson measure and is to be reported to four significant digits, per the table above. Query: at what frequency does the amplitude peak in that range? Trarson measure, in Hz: 458.0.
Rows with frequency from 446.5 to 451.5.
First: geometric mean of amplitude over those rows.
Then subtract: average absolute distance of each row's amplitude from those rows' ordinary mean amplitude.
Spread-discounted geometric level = 228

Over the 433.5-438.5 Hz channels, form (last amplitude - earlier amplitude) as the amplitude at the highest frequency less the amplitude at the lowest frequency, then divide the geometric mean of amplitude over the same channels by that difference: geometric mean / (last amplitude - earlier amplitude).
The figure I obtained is -40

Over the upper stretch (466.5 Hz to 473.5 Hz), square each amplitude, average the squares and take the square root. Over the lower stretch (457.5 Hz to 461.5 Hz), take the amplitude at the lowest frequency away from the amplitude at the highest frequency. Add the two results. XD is 366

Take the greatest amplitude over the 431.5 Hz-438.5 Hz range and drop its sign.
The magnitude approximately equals 430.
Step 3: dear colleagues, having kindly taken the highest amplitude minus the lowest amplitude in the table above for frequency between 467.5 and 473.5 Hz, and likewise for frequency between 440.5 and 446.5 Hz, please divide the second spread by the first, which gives 2.4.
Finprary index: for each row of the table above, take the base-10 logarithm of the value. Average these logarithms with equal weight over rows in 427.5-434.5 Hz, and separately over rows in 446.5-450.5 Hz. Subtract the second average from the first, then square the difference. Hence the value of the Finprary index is 0.046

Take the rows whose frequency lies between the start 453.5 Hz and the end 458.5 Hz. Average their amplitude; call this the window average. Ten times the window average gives 2715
